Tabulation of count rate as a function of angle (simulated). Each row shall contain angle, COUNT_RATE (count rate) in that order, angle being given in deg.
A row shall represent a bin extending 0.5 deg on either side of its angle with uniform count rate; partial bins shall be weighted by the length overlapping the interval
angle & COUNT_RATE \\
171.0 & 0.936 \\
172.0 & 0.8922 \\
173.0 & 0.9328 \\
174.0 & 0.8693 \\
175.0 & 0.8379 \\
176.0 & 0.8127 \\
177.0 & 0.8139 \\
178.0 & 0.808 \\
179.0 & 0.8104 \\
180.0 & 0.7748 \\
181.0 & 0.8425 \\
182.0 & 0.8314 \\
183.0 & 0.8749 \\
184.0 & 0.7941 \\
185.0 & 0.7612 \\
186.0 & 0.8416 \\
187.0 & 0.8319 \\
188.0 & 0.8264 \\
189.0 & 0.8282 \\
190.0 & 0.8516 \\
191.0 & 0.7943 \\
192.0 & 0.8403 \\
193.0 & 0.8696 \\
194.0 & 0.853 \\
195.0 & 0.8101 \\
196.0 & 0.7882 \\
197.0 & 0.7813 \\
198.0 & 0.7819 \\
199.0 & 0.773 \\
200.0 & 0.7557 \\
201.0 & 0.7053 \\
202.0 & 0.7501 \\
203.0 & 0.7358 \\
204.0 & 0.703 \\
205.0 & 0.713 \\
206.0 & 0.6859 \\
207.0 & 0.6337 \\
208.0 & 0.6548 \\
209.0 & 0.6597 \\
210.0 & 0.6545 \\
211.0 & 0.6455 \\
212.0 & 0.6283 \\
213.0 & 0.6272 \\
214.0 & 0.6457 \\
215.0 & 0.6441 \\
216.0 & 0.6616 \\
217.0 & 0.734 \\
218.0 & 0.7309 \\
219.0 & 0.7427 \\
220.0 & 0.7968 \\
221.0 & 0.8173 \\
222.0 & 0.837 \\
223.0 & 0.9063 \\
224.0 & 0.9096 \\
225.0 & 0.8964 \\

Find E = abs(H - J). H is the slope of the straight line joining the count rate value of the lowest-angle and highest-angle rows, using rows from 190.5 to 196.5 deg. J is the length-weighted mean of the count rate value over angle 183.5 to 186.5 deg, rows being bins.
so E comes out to 0.80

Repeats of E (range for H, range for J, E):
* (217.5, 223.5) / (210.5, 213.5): 0.60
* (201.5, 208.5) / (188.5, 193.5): 0.85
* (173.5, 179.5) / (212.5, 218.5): 0.69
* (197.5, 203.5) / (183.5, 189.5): 0.82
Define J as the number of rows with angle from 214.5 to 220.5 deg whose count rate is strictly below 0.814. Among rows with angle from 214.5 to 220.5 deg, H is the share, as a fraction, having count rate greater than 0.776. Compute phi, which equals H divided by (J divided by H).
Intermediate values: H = 0.2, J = 6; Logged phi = 0.00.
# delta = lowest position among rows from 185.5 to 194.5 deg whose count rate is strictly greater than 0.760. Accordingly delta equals 186.0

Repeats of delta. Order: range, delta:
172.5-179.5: 173.0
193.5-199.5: 194.0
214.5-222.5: 220.0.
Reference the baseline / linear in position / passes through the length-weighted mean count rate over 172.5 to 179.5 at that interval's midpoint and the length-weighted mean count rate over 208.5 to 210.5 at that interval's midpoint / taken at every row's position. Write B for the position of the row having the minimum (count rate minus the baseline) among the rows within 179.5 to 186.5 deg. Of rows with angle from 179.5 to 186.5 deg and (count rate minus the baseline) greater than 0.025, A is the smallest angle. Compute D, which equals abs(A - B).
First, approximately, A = 181.0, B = 180.0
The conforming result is 1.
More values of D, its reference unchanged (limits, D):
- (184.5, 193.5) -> 1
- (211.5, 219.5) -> 4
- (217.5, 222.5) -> 0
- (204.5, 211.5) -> 2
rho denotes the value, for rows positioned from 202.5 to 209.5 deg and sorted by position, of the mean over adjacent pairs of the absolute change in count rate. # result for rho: 0.025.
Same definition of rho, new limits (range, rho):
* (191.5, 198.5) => 0.020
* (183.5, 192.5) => 0.032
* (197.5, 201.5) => 0.026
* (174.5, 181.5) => 0.023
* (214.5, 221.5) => 0.030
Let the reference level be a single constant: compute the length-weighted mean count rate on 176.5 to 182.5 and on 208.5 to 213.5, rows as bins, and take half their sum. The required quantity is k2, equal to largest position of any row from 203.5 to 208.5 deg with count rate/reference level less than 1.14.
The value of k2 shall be 208.0 deg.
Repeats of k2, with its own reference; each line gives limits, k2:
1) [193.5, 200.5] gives 200.0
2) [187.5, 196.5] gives 196.0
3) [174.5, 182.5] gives 180.0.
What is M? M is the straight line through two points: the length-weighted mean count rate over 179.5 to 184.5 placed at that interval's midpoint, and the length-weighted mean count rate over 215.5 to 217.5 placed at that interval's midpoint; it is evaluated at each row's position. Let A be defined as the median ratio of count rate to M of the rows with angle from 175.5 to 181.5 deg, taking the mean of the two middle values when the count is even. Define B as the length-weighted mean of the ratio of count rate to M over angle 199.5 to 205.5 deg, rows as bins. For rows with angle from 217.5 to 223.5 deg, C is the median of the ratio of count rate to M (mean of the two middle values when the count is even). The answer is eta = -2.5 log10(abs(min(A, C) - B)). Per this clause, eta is 5.6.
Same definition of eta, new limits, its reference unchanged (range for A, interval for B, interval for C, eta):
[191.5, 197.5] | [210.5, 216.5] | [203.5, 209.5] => 4.6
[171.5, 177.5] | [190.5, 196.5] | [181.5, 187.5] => 3.2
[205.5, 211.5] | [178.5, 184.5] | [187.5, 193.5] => 2.6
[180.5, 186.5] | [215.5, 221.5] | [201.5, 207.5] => 2.2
